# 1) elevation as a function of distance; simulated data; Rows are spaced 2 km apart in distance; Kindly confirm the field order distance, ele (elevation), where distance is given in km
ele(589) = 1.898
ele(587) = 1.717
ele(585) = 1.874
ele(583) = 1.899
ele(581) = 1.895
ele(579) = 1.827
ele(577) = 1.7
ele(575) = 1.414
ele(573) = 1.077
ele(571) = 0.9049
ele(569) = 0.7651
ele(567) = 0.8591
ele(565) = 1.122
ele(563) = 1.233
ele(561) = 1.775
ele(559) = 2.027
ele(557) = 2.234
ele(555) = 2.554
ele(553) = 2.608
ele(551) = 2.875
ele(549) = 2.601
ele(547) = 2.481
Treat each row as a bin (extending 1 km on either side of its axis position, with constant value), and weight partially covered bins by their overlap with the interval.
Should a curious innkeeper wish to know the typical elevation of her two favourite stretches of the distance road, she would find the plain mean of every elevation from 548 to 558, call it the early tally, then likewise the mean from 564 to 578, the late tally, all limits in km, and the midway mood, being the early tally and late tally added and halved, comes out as 1.8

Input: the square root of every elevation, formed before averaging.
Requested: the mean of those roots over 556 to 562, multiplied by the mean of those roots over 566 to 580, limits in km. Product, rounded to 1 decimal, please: 1.5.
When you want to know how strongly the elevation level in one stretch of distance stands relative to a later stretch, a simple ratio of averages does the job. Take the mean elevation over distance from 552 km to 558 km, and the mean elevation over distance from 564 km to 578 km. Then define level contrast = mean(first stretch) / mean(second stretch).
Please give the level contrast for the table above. 2.2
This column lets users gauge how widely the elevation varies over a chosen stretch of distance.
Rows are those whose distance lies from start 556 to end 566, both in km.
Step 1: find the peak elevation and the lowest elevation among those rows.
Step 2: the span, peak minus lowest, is 1.1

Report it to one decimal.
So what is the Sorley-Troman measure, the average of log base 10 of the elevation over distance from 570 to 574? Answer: 0.0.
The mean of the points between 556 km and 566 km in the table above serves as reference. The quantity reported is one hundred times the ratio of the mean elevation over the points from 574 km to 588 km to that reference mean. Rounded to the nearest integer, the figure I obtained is 105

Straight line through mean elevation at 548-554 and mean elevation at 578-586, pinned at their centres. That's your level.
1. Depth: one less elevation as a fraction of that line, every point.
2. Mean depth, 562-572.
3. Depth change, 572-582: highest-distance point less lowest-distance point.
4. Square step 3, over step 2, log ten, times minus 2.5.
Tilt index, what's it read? 1.0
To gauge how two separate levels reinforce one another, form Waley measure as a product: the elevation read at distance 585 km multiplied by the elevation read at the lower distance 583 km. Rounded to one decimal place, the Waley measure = 3.6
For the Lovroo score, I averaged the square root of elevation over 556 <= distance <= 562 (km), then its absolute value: 1.42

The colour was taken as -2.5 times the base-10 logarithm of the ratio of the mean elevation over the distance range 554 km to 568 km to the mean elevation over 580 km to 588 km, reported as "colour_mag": 0.10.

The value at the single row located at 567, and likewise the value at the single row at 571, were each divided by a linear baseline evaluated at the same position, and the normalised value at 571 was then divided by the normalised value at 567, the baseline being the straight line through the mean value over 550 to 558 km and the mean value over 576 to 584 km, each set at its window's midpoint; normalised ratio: 1.1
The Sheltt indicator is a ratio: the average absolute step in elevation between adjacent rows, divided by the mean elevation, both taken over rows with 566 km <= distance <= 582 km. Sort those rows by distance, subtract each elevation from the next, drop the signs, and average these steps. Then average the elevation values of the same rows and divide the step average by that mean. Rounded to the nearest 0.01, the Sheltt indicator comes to 0.13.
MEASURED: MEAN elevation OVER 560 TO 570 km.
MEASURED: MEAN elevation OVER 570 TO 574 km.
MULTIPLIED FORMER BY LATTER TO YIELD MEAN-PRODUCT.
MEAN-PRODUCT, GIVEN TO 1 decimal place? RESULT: 1.1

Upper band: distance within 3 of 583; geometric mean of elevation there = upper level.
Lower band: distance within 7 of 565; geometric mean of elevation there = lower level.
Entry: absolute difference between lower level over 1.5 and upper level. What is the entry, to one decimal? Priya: 1.1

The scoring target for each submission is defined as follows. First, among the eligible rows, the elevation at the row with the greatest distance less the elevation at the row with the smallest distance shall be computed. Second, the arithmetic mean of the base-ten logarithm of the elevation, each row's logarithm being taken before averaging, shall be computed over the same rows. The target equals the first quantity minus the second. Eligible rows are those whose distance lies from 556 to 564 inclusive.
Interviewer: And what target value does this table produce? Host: -1.3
